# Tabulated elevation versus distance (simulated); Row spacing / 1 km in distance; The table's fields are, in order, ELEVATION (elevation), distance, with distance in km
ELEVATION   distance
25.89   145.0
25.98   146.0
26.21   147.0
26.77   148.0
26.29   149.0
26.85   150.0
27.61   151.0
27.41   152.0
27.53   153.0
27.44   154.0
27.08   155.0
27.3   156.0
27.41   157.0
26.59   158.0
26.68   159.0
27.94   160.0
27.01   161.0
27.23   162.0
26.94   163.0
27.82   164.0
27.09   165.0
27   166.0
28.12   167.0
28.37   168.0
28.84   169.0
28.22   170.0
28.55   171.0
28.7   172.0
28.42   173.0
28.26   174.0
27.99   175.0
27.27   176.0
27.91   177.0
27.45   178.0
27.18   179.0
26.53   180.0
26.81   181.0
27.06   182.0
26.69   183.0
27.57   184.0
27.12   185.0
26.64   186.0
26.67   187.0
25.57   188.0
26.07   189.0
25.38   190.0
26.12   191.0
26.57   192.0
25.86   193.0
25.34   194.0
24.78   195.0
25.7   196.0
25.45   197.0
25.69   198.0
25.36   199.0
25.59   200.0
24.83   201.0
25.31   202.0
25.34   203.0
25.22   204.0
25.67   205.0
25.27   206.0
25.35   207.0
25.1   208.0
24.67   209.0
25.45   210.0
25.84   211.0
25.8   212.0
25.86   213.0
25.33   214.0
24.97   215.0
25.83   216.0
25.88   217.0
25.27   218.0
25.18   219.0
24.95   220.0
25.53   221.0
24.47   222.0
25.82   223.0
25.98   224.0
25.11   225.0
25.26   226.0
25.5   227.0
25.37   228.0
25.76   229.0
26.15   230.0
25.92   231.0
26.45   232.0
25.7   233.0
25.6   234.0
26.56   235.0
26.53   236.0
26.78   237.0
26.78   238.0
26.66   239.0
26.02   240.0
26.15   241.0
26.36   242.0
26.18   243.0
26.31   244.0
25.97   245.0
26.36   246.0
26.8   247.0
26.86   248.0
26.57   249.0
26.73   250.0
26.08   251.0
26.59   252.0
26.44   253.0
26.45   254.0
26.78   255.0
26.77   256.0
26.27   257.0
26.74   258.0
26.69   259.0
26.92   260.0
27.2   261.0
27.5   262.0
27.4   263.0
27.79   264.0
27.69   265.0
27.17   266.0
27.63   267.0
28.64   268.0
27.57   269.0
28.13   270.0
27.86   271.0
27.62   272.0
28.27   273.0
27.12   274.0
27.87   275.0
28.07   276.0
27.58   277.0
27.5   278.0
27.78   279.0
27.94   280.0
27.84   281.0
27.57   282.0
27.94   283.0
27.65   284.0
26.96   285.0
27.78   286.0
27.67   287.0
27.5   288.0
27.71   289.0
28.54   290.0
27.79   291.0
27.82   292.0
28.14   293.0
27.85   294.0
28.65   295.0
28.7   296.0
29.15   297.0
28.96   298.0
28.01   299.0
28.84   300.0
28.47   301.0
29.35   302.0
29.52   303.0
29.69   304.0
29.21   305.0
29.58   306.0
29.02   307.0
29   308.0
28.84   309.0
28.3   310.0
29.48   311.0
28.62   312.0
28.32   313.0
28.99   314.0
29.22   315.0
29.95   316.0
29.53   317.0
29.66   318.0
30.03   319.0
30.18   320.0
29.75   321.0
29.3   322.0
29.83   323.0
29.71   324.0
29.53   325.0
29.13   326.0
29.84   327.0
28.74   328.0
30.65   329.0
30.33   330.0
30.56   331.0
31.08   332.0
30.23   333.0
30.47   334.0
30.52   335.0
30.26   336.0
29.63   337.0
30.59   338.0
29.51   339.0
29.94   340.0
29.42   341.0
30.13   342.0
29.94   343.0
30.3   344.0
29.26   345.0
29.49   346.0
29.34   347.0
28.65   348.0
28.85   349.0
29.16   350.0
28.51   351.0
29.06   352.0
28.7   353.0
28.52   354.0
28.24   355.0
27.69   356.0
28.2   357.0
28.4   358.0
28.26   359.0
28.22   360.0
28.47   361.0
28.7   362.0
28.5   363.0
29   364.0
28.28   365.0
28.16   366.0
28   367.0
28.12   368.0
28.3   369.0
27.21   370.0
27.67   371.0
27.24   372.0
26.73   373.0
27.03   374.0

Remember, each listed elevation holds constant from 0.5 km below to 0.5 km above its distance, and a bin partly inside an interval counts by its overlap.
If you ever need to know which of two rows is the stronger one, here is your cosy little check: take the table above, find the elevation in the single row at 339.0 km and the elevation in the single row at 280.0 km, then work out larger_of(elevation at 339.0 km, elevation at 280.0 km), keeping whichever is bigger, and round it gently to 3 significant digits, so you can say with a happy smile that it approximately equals 29.5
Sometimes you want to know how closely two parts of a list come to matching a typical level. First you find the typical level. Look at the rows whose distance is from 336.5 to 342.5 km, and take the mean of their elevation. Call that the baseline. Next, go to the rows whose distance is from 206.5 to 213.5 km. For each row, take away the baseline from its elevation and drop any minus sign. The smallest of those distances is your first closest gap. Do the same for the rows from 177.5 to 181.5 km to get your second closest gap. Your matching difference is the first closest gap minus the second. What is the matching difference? 1.6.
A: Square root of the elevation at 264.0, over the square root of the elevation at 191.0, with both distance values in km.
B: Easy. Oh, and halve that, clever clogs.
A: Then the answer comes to 0.516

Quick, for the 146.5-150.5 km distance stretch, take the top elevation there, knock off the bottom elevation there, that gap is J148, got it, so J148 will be 0.64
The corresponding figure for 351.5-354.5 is 0.54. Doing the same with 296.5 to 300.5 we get 1.14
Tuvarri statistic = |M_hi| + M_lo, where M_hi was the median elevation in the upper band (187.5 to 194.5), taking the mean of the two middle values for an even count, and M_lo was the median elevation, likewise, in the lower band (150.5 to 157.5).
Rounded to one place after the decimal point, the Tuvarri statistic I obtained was 53.3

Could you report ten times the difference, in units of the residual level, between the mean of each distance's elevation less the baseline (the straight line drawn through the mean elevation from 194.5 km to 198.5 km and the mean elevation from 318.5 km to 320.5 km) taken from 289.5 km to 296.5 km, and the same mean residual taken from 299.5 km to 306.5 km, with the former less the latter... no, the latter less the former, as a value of 6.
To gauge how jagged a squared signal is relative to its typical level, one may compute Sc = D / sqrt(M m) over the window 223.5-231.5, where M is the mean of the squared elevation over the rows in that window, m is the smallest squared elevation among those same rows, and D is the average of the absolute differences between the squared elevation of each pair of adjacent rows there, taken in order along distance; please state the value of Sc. 0.0273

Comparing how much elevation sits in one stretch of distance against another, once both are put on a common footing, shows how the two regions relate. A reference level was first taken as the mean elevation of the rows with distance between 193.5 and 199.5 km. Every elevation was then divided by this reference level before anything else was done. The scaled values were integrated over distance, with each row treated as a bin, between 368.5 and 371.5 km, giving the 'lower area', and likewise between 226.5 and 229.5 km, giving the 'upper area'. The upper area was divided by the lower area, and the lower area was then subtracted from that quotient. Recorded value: -2.36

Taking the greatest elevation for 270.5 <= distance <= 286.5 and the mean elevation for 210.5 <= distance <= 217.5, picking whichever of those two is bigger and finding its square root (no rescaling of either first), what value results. 5.32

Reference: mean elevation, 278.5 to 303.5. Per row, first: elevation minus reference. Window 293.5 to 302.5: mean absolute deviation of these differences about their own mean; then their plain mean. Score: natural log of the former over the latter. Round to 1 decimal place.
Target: -0.3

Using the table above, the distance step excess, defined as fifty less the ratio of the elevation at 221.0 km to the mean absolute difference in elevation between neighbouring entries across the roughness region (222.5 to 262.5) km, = -35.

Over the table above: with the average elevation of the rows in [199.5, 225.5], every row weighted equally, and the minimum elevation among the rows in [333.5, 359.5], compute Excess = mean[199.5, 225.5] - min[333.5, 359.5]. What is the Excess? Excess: -2.3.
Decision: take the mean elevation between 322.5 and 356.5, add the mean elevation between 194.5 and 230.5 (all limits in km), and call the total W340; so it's 55.0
